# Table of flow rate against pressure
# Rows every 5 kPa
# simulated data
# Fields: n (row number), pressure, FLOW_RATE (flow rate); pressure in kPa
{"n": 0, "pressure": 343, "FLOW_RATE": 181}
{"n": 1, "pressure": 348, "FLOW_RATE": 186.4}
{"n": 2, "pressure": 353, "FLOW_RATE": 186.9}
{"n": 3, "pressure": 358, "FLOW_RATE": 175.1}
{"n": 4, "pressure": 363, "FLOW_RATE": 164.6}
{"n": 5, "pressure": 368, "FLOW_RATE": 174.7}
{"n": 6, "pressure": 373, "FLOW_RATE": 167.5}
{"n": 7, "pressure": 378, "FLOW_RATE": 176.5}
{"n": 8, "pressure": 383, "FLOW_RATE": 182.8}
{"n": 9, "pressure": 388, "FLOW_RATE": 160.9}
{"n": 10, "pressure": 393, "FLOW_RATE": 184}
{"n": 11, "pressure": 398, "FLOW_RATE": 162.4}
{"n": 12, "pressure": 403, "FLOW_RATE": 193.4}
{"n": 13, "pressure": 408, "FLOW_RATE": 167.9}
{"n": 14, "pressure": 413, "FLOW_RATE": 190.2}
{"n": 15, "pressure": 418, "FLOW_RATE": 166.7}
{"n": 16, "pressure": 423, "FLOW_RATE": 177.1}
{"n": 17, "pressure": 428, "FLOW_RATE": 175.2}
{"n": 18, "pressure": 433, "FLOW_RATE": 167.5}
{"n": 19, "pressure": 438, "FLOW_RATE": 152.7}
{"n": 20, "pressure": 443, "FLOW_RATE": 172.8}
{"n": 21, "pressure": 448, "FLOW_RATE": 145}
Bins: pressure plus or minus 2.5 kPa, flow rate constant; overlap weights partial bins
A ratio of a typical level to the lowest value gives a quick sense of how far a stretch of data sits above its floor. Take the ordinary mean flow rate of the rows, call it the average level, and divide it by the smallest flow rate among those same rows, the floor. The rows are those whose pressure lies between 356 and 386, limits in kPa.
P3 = 1.05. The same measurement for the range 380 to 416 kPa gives 1.10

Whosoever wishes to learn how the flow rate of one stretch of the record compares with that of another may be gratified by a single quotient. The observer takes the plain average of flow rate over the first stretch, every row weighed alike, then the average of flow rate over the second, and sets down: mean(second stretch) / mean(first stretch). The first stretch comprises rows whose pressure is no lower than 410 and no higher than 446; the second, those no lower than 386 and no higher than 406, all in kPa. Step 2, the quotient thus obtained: 1.02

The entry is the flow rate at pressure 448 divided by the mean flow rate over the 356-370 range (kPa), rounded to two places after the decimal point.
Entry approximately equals 0.85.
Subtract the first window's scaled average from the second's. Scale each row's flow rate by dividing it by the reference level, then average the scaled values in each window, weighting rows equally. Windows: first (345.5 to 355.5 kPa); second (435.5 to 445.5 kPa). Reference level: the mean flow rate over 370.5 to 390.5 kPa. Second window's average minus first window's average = -0.14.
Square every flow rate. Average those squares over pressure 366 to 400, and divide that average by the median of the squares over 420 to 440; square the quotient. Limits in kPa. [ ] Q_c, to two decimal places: 1.04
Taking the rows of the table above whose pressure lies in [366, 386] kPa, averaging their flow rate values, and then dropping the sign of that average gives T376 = 175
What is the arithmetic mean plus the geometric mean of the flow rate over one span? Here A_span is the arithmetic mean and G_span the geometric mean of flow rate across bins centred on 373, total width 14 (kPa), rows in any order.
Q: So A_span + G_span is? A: 346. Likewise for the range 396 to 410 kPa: 349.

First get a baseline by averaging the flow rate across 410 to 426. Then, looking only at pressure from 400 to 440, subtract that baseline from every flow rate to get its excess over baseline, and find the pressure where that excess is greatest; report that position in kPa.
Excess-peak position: 403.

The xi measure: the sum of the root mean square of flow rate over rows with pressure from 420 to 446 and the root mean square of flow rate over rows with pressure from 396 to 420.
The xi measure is 346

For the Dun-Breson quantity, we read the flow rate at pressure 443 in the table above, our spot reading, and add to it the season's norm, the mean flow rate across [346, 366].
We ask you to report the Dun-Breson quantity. 351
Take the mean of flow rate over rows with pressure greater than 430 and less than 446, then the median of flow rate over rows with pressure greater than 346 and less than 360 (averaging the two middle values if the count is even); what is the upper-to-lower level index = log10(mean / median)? -0.055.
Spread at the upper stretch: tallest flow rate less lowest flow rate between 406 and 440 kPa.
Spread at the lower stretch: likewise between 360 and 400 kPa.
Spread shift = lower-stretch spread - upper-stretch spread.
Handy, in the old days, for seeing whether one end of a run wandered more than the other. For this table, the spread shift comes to -14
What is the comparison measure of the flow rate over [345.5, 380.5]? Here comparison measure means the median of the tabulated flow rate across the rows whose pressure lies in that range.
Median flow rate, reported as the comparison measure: 175.1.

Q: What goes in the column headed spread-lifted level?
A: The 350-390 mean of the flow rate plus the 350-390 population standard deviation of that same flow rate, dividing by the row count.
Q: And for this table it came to 182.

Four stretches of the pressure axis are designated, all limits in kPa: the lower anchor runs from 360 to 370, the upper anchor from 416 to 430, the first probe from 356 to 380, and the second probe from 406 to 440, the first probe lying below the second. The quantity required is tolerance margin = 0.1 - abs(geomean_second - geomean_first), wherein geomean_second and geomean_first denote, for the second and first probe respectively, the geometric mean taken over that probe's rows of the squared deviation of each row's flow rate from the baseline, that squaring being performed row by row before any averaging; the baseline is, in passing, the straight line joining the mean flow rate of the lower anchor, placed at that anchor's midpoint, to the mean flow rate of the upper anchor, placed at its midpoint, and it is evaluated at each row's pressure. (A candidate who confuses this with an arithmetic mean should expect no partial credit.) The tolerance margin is -19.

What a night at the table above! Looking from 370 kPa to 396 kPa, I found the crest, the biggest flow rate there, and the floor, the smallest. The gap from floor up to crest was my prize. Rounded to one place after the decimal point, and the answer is 23.1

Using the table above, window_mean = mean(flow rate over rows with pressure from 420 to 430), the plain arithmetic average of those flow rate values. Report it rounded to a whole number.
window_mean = 176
